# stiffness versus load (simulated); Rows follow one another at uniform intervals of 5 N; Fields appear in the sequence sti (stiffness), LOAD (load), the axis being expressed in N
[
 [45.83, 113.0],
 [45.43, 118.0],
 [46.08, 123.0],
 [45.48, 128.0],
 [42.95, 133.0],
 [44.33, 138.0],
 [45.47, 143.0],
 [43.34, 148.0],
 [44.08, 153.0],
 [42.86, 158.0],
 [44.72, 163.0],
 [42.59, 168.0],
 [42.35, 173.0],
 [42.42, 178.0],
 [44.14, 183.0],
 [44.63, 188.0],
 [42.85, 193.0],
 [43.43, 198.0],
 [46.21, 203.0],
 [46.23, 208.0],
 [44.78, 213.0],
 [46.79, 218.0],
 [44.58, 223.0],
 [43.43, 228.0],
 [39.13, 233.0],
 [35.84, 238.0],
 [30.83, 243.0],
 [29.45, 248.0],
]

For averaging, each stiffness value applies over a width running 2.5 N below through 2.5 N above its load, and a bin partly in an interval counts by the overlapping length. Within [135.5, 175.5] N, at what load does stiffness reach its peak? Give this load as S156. 143.0 N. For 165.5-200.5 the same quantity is 188.0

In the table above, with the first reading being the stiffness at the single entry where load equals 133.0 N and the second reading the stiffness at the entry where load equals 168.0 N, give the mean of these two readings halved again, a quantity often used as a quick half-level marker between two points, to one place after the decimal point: 21.4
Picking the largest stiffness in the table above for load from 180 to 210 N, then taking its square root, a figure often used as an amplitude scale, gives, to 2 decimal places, 6.80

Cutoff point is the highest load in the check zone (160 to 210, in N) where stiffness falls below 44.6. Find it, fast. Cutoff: 198.0 N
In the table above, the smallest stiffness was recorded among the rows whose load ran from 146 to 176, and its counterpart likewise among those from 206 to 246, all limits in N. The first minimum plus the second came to 73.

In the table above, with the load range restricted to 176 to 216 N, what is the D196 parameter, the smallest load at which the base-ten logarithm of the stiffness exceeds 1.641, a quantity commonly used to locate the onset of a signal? 183.0 N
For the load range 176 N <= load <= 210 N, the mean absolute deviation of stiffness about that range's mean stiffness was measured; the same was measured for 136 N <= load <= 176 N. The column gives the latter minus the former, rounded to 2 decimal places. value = -0.28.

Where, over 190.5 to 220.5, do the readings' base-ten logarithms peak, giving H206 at 218.0 N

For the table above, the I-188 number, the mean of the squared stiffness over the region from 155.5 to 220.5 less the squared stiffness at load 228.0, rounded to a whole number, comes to 66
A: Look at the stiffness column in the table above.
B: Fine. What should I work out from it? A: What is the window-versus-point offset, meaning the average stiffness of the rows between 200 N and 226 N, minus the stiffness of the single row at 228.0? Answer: 2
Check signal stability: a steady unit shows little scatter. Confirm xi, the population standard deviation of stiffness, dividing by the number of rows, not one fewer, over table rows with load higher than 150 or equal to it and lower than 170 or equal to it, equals 0.87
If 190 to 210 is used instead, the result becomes 1.55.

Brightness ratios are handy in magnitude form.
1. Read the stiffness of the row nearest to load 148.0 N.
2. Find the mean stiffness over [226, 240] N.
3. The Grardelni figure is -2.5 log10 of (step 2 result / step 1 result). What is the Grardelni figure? 0.10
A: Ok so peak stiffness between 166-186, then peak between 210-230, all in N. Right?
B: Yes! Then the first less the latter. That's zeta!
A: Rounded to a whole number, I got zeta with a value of -3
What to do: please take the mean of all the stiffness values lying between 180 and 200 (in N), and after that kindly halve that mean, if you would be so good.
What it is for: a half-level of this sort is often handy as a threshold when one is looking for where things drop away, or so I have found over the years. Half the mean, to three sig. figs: 21.9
